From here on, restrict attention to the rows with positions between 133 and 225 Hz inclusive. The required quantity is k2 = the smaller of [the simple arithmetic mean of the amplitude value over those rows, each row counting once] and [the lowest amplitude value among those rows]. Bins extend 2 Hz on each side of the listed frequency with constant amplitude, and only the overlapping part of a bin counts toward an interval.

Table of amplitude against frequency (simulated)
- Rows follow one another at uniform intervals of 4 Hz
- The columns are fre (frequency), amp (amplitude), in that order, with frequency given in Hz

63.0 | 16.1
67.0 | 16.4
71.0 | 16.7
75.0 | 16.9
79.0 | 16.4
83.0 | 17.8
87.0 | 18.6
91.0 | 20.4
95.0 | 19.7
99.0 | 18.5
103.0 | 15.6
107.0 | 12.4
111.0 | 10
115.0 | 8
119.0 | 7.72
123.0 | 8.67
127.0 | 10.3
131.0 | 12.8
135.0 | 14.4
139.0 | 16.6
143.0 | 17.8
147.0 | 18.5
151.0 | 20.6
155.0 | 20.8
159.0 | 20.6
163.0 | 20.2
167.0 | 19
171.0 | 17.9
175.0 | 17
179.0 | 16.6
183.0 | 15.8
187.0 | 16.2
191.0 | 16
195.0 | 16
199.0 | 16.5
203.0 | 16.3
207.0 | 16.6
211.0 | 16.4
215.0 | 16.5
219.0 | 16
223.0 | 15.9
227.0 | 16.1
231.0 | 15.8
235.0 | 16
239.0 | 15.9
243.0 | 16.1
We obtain 14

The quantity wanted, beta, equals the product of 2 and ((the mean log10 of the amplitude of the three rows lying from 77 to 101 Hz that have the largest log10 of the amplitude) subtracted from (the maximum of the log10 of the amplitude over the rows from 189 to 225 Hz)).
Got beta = -0.14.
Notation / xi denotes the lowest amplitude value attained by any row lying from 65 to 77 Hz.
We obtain 16.4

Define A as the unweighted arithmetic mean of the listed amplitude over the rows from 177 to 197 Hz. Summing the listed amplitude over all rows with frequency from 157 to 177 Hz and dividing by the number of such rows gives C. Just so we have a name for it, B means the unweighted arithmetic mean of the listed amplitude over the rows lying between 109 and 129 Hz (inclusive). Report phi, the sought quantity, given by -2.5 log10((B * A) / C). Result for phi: -2.2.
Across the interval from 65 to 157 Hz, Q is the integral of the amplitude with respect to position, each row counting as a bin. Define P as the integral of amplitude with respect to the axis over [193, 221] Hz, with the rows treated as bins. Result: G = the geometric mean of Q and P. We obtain 806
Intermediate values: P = 457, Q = 1422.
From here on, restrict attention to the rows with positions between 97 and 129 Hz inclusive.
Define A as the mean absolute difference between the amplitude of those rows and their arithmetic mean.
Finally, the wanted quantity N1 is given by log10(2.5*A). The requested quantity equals 0.9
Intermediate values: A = 3.1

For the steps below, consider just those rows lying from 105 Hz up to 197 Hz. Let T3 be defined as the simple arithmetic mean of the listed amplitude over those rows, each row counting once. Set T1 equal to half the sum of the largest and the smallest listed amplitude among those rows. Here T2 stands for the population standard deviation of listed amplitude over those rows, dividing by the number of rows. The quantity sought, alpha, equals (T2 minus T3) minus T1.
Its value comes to -26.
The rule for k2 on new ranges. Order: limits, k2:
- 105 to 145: 8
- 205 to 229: 16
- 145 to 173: 18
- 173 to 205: 16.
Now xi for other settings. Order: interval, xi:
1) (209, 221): 16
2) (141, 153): 17.8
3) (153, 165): 20.2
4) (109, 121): 7.72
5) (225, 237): 15.8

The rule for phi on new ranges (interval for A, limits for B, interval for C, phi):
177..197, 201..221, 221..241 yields -3.0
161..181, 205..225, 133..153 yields -3.1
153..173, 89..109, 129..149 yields -3.3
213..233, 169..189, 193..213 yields -3.0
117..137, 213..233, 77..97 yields -2.4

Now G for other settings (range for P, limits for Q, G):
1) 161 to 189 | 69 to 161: 840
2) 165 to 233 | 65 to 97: 801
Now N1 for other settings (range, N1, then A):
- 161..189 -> 0.5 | 1.3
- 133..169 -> 0.6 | 1.7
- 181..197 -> -0.6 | 0.1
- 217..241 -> -0.7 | 0.1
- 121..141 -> 0.8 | 2.5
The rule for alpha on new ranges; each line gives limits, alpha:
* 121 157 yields -26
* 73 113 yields -29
